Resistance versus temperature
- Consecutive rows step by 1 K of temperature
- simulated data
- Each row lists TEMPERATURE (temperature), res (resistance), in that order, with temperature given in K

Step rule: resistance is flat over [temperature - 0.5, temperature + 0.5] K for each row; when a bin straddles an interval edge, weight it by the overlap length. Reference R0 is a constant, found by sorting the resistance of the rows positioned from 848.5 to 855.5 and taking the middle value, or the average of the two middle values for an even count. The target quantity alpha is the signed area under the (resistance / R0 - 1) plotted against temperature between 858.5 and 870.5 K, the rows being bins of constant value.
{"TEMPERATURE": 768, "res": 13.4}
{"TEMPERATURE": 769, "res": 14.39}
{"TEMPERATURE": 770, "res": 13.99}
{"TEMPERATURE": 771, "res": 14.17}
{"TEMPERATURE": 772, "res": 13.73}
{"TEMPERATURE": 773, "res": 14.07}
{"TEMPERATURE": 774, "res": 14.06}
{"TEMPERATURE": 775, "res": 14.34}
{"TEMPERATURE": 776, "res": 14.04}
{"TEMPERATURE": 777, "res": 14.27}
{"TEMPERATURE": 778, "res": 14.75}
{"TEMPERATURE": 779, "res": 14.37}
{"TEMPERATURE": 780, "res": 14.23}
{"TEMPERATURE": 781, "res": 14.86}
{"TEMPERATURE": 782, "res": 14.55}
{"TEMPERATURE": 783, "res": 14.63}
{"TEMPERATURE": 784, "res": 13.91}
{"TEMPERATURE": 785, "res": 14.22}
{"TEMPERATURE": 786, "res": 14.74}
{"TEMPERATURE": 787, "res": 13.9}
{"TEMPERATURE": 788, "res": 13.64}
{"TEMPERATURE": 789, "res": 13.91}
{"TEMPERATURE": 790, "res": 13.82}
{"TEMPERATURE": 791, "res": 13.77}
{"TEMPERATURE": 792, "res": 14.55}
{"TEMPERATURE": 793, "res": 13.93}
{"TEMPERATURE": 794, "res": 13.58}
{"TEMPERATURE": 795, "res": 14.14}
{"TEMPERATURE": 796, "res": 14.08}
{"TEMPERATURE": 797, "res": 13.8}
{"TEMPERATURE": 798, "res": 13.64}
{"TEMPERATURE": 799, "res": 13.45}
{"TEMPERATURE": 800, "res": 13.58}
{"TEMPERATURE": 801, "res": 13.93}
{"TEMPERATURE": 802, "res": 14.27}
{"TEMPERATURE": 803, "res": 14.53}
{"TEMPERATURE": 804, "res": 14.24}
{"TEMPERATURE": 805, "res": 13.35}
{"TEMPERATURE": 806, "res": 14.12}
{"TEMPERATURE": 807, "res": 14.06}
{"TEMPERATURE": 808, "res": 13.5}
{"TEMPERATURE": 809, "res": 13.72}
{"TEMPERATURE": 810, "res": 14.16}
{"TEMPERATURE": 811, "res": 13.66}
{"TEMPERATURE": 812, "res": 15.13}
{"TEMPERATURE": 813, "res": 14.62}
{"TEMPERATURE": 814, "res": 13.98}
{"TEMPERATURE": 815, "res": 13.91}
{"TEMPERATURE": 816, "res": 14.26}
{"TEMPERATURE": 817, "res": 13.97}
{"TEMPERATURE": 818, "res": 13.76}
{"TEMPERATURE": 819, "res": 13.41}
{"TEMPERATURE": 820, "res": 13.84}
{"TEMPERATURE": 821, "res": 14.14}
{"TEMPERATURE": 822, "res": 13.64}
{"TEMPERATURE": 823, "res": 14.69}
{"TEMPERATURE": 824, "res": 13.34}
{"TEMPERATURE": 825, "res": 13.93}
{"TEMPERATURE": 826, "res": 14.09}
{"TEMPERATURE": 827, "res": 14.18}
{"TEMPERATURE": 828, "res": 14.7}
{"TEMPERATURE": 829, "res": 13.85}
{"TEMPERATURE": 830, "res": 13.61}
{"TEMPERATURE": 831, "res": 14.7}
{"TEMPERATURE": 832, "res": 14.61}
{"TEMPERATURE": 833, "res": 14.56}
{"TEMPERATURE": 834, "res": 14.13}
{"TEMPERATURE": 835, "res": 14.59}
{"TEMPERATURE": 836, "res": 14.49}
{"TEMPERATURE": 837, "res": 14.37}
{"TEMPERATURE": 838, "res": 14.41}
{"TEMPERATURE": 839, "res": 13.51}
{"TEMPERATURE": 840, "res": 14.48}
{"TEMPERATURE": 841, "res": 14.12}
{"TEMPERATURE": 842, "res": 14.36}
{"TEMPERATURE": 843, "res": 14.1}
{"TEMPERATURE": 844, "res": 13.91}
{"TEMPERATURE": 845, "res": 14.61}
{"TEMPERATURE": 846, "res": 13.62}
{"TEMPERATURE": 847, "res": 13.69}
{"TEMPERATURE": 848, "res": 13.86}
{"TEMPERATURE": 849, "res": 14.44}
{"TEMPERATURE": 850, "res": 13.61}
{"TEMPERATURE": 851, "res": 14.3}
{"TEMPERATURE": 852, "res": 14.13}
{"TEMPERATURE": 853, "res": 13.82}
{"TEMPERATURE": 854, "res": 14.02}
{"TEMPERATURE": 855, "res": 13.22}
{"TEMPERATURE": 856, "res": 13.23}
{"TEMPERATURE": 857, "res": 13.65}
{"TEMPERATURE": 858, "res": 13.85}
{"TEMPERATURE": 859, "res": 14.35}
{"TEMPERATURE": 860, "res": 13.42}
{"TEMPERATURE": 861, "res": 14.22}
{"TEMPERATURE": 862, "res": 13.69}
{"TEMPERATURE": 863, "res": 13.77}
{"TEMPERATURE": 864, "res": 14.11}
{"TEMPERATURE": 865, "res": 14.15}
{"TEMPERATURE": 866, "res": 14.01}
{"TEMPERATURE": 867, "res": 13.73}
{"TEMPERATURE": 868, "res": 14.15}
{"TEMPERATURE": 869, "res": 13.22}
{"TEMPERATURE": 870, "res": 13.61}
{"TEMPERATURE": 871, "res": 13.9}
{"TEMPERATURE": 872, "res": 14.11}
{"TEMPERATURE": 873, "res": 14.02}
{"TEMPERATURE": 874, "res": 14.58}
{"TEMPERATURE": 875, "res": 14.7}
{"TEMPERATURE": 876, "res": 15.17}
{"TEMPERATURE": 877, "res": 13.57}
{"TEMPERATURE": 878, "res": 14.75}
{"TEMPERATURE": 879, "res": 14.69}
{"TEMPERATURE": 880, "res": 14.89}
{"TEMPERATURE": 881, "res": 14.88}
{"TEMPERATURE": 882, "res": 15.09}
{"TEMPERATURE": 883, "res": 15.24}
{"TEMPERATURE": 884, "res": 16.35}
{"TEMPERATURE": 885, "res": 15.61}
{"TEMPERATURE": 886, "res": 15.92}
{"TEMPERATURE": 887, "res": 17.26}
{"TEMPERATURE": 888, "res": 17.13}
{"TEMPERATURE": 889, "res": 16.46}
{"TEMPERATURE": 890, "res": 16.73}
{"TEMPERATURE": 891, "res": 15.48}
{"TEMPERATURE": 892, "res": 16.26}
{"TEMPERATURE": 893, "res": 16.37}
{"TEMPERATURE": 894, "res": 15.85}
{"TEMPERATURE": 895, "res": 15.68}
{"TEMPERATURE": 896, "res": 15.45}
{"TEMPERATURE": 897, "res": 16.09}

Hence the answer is -0.13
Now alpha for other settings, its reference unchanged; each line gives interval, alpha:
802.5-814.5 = 0.06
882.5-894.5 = 1.88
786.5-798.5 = -0.11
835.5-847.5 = 0.10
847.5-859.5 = -0.13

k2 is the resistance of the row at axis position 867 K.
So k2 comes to 13.73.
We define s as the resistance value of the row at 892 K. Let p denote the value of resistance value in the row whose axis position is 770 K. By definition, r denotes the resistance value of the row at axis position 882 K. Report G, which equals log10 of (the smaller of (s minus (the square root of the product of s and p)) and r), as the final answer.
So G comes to 0.1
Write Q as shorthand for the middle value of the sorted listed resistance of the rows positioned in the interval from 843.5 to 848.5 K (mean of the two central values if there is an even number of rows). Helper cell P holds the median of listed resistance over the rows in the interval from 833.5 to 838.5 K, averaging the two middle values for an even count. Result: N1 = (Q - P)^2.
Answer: 0.3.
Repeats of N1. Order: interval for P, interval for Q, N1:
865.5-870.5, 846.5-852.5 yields 0.1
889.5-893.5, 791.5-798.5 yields 5.7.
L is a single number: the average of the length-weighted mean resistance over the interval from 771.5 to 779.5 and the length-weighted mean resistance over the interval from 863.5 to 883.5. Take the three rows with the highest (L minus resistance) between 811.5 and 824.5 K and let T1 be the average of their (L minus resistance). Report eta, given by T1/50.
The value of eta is 0.016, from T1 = 0.8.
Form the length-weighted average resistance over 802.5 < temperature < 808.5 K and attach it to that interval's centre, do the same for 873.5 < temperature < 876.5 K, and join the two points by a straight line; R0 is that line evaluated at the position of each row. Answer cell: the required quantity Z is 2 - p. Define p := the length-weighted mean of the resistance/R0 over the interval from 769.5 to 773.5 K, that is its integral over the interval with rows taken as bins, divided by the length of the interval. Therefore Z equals 0.97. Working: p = 1.03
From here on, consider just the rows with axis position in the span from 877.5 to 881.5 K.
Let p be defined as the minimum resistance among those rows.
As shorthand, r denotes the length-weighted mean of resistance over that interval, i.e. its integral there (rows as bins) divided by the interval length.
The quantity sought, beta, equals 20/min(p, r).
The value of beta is 1.36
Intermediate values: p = 14.69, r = 14.8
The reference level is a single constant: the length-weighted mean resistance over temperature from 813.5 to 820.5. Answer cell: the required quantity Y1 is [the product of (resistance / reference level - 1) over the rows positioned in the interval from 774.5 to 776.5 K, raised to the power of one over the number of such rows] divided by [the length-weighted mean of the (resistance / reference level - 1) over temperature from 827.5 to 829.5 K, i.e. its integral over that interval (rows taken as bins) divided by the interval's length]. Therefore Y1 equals 0.7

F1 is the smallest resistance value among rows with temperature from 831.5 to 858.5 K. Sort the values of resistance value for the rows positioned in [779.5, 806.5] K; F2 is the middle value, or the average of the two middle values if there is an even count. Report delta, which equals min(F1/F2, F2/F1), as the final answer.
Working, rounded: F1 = 13.22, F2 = 13.9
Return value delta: 0.949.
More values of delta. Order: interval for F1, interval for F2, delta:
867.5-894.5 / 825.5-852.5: 0.932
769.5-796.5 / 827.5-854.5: 0.961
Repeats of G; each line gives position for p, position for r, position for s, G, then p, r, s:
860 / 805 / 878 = -0.2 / 13.42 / 13.35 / 14.75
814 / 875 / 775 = -0.7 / 13.98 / 14.7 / 14.34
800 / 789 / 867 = -1.1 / 13.58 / 13.91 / 13.73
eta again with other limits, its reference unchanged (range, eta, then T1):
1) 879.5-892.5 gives -0.014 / -0.7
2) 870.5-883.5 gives 0.009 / 0.4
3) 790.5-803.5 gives 0.015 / 0.7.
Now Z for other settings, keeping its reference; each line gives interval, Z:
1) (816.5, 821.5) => 1.02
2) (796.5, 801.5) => 1.01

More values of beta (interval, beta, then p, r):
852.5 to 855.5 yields 1.51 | 13.22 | 13.7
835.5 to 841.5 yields 1.48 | 13.51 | 14.2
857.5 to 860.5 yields 1.49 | 13.42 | 13.9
